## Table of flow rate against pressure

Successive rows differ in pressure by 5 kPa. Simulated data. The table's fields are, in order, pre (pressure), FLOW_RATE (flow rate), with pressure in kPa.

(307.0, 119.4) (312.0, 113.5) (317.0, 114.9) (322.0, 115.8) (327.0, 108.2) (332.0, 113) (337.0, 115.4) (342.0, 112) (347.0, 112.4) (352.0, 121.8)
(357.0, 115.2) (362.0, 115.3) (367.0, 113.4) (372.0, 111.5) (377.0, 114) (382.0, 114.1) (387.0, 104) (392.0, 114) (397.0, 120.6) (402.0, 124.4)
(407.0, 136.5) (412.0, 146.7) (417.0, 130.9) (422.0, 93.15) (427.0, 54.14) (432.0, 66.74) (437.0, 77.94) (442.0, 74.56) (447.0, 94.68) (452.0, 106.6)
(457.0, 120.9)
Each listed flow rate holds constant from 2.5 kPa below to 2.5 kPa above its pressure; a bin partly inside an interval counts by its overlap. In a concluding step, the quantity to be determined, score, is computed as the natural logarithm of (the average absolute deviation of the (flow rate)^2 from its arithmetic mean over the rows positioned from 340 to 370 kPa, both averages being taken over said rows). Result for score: 6.3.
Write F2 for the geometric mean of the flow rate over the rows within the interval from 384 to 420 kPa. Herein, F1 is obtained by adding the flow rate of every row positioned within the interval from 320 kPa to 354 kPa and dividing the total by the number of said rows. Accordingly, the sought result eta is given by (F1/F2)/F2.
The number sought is 0.0073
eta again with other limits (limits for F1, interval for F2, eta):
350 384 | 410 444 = 0.0152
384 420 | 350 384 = 0.0095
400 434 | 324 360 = 0.0083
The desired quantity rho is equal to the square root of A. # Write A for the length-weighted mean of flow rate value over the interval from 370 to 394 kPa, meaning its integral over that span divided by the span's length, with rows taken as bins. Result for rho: 10.6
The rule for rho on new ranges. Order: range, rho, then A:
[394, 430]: 10.7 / 115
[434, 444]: 8.7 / 76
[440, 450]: 9.3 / 86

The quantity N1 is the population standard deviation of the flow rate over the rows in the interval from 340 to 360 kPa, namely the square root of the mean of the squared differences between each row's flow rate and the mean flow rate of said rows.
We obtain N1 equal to 4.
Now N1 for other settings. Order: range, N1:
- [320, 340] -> 3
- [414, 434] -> 29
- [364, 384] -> 1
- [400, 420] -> 8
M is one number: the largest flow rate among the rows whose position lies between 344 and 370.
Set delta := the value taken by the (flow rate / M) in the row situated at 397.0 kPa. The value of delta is 0.99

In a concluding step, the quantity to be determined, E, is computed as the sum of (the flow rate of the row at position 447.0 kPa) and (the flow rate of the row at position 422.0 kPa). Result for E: 188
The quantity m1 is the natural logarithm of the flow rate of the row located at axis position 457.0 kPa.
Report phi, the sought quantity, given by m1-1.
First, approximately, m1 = 4.79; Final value 3.79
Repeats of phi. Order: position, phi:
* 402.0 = 3.82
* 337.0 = 3.75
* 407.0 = 3.92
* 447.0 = 3.55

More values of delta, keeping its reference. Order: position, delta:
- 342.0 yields 0.92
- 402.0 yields 1.02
